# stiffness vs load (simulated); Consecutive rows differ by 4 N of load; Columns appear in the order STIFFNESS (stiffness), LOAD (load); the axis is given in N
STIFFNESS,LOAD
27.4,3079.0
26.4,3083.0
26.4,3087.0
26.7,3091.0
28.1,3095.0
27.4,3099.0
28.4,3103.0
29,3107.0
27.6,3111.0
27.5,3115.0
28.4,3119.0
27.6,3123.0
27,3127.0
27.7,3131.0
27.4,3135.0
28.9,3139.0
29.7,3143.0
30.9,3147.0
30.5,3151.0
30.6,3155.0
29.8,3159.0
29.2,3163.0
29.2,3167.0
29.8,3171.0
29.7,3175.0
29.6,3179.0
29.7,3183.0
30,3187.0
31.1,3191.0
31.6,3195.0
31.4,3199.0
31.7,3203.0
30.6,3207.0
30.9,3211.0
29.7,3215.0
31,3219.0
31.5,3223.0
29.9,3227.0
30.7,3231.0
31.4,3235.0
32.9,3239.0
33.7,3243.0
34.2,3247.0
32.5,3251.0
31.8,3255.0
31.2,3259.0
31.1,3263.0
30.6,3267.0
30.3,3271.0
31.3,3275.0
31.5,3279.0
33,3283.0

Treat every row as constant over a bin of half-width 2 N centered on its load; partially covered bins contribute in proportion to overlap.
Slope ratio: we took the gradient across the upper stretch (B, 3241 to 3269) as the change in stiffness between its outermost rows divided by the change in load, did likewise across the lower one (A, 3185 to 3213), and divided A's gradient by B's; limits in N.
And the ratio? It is -0.29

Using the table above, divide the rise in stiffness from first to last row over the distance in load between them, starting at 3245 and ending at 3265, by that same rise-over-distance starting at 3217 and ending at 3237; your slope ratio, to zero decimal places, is -8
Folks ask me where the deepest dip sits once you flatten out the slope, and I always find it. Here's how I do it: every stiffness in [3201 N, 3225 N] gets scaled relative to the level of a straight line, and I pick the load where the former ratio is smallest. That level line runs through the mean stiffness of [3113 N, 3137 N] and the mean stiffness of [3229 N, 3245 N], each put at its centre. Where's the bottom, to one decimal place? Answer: 3215.0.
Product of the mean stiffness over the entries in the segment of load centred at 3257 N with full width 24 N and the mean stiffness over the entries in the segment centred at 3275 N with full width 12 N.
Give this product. 990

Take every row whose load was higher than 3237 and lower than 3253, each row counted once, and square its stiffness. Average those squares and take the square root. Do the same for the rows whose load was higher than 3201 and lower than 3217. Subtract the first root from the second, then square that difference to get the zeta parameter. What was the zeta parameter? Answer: 7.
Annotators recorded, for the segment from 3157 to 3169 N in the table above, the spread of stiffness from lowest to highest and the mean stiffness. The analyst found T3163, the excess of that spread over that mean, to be -28.8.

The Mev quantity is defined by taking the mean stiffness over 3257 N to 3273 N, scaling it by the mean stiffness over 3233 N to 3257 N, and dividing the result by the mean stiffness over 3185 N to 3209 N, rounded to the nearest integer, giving 32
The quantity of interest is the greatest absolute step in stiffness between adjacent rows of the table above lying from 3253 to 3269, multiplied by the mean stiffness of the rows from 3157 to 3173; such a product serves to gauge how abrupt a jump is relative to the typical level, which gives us 18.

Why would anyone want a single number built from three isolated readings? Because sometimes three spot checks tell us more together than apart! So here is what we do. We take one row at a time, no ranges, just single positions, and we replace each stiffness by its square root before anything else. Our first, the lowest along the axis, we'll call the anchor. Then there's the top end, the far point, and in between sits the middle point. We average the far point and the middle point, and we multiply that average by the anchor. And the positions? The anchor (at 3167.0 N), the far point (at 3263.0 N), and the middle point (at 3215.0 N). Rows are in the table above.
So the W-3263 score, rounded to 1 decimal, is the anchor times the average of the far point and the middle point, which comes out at 29.8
